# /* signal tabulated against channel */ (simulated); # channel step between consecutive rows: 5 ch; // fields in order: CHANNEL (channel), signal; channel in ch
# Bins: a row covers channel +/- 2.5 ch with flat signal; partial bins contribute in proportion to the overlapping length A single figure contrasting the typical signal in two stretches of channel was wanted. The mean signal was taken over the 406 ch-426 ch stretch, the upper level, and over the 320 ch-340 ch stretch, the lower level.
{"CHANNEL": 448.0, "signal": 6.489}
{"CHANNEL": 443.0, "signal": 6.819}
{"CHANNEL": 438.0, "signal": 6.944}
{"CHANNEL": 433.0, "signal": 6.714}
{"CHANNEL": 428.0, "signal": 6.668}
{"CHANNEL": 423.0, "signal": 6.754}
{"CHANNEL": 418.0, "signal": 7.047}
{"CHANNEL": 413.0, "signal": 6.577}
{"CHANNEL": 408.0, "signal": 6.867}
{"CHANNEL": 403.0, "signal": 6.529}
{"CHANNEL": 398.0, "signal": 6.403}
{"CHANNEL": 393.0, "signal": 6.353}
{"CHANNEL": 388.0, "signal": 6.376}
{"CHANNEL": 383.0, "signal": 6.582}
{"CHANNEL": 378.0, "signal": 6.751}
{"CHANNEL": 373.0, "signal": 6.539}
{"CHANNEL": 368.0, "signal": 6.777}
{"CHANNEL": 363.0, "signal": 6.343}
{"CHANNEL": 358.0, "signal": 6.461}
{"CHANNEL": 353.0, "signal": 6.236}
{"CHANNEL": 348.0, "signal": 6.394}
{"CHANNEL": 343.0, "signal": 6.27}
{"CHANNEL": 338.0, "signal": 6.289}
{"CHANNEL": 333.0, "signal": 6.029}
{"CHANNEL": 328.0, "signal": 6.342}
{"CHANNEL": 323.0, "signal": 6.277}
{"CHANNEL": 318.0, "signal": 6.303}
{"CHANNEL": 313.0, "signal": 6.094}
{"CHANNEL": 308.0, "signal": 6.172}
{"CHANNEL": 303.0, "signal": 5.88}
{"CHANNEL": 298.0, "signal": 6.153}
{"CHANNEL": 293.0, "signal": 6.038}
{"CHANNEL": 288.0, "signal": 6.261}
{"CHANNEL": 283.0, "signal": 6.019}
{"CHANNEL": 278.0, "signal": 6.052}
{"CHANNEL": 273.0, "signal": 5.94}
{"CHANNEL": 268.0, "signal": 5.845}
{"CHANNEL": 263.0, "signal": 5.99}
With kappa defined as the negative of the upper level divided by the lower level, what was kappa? -1.09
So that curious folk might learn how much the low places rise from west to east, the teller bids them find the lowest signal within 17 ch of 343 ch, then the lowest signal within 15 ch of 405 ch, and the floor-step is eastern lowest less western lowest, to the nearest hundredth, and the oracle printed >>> 0.32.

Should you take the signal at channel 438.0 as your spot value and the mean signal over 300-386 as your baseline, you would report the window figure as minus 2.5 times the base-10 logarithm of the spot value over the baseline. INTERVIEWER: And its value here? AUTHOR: -0.10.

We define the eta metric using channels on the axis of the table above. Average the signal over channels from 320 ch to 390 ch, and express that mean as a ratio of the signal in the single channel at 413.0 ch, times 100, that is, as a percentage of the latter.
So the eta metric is 97.4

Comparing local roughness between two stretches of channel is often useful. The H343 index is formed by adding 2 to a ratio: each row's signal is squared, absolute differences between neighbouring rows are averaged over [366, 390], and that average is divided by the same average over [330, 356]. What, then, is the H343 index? 3.6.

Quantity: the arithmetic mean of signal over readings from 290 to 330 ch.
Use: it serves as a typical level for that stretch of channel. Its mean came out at 6.16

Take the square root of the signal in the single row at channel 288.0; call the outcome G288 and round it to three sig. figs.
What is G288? 2.50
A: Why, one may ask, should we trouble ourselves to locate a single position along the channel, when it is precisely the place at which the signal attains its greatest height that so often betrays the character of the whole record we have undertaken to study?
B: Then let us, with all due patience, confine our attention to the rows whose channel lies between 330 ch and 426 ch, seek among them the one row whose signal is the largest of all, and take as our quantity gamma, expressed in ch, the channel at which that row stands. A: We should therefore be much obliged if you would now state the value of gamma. 418.0 ch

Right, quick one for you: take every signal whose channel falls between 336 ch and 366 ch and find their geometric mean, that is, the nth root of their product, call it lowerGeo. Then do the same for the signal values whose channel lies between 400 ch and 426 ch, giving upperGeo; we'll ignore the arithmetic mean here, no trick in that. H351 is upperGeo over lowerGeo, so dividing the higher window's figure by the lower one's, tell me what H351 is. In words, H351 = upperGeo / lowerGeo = 1.07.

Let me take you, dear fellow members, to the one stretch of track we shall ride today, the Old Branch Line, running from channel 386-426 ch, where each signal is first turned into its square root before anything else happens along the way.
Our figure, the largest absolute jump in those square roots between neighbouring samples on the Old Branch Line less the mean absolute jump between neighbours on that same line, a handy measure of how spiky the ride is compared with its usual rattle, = 0.0463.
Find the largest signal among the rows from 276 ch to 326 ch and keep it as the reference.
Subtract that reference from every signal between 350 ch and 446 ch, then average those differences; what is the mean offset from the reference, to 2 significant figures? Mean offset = 0.31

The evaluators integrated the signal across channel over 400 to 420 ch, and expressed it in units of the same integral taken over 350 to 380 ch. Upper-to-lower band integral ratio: 0.7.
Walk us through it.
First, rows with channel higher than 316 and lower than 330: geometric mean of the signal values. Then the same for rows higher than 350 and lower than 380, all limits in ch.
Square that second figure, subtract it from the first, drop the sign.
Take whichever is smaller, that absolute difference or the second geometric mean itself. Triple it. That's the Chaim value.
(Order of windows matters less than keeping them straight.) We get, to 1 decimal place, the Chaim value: 19.5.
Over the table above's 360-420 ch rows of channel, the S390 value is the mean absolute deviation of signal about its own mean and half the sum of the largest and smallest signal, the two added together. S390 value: 6.87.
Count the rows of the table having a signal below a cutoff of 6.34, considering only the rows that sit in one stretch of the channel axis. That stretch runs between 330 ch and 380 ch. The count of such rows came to 4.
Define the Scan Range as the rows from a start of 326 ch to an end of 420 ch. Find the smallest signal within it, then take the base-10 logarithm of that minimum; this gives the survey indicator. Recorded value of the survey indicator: 0.78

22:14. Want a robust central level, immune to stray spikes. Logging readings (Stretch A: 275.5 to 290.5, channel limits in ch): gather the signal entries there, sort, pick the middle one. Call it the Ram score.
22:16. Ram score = 6.1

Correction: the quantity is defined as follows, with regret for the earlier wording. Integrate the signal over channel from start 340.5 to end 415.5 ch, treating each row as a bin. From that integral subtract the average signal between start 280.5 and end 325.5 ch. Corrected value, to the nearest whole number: 481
